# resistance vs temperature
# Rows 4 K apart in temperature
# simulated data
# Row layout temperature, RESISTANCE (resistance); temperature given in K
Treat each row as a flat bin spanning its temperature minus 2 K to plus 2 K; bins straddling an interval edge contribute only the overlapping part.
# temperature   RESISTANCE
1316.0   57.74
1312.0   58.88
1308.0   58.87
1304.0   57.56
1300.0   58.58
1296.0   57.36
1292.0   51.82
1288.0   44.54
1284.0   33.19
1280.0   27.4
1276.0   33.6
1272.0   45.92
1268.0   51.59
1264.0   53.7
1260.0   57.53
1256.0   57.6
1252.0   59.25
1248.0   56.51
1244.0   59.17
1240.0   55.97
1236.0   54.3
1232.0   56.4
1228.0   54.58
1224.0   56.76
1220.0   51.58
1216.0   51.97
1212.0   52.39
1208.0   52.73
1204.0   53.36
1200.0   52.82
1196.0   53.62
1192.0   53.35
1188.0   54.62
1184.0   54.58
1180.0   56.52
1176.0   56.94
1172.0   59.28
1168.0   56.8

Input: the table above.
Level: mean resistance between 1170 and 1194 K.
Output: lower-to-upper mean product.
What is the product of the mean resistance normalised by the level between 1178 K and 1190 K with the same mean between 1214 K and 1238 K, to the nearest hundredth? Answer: 0.96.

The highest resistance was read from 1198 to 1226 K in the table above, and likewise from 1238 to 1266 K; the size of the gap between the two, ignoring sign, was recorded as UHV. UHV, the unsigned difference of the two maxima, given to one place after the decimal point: 2.5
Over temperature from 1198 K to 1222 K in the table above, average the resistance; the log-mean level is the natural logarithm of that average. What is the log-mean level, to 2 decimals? 3.96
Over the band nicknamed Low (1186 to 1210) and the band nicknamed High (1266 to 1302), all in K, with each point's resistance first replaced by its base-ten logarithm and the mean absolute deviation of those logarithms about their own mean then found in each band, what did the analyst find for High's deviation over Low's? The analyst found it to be 25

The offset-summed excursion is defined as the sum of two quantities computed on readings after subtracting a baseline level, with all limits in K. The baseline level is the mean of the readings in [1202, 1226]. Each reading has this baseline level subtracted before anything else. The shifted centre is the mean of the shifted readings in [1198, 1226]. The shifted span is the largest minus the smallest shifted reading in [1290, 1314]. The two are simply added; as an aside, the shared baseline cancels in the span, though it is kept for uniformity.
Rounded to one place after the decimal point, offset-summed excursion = 7.0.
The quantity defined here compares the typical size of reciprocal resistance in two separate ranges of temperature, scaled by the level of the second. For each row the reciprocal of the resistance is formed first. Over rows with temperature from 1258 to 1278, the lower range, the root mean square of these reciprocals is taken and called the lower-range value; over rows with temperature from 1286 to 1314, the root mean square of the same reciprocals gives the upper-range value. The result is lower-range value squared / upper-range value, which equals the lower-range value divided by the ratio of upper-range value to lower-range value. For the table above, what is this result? 0.0260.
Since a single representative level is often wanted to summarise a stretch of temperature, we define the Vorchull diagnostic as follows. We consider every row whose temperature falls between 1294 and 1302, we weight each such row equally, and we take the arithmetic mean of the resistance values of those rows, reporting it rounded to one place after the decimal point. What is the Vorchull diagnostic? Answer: 58.0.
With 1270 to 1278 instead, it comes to 39.8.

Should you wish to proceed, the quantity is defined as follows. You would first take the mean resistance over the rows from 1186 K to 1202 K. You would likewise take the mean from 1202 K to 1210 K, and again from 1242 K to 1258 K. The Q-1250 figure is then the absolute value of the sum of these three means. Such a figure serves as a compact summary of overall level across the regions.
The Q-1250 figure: 165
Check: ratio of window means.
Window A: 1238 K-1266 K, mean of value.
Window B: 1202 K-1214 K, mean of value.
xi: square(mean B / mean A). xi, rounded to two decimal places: 0.86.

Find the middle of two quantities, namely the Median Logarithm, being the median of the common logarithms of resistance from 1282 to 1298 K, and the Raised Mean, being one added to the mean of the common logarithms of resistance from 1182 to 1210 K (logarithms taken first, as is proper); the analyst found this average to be 2.21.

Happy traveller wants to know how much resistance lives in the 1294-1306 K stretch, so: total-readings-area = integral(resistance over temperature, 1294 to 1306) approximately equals 694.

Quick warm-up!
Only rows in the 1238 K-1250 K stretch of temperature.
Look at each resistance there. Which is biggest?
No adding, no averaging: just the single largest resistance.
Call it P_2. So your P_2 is 59.17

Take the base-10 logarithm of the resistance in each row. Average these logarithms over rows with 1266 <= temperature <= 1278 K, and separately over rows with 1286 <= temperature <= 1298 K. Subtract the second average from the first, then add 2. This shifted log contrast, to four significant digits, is 1.926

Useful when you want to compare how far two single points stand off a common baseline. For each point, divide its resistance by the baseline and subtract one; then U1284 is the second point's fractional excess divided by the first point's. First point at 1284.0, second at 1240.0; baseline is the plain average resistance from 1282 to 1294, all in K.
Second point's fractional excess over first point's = -1.28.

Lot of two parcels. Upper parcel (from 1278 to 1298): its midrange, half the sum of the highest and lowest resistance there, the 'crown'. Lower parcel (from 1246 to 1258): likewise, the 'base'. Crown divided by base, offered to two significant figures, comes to 0.73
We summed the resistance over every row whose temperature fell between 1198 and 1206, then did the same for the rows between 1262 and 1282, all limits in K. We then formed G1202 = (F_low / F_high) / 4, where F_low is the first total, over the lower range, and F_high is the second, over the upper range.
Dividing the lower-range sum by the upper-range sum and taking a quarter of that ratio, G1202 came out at 0.13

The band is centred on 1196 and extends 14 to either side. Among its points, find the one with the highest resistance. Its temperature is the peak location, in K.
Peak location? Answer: 1188.0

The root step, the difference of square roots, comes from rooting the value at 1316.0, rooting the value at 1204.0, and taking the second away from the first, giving 0.29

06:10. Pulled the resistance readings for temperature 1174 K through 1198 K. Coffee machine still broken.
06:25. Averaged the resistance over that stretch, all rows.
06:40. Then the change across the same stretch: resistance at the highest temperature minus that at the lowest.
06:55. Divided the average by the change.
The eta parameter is -17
